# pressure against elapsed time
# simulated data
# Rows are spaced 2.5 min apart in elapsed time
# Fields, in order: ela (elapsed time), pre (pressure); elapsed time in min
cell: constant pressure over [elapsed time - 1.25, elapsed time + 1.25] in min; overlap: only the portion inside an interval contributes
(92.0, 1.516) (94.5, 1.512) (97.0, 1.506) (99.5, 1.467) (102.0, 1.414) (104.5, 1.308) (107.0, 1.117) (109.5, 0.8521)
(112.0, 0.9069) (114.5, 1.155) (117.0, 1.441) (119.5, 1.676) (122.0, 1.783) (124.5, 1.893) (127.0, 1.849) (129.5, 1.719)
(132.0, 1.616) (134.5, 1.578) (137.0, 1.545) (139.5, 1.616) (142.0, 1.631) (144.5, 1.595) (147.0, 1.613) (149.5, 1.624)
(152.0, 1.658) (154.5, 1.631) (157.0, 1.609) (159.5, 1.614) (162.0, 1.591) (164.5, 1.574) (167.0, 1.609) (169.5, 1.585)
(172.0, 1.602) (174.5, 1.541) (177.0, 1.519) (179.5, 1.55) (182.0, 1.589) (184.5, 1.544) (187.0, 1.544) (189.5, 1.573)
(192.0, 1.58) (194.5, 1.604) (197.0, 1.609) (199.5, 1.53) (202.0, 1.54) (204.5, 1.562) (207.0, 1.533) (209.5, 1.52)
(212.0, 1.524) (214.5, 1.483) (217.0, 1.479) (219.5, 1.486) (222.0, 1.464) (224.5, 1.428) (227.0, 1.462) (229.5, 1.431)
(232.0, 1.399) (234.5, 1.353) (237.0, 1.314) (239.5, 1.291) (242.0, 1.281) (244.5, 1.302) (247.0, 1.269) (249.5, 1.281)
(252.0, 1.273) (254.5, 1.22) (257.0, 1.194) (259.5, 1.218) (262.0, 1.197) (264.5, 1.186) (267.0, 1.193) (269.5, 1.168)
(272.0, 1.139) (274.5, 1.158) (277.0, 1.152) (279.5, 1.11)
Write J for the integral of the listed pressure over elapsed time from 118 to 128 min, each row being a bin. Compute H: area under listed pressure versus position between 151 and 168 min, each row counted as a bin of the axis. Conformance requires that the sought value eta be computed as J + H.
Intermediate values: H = 27.4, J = 18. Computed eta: 45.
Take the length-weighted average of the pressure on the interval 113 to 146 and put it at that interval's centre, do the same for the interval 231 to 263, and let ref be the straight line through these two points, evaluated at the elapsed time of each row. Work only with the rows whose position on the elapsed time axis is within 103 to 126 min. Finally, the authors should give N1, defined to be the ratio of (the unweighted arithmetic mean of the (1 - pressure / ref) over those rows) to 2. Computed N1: 0.09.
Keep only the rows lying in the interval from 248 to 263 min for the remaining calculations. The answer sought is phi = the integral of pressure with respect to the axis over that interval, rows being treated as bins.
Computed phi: 18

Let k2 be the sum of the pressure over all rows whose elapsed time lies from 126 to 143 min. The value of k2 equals 11.6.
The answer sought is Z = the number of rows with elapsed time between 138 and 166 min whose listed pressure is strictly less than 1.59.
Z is 1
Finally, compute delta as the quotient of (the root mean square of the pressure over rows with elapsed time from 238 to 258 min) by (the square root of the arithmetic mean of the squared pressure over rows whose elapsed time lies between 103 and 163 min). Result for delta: 0.82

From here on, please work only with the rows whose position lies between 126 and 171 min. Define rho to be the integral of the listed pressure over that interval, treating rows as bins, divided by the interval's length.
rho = 1.62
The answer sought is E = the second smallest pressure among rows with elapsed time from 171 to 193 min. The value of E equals 1.541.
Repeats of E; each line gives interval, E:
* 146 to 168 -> 1.591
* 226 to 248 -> 1.281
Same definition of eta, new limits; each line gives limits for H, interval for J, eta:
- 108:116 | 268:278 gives 19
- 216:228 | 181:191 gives 33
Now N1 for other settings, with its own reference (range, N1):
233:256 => 0.00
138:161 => -0.02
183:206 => -0.05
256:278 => 0.02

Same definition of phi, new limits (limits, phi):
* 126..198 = 115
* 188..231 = 65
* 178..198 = 31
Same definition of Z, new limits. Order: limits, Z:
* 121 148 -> 2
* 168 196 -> 9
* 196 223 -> 10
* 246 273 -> 11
